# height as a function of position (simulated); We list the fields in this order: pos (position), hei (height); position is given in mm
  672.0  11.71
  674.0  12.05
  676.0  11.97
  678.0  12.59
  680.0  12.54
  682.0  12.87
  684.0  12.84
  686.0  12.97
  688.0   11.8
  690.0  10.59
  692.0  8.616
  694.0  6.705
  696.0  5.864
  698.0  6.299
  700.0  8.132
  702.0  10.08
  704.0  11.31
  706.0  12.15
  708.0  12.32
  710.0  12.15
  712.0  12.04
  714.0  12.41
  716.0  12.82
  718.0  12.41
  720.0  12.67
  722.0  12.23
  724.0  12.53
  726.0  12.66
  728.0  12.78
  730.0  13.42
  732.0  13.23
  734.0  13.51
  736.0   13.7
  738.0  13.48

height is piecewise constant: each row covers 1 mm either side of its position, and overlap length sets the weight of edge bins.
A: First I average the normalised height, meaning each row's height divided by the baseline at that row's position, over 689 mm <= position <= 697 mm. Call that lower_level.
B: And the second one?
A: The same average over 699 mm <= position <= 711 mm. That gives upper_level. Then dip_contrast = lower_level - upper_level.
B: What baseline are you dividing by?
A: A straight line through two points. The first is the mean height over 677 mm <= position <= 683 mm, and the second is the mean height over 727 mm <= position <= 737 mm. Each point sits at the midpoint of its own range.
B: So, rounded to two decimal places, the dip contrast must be -0.23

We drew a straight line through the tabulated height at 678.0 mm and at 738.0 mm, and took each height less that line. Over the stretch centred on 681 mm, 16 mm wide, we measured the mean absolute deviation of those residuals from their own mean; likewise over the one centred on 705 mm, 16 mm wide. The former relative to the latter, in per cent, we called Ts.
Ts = 21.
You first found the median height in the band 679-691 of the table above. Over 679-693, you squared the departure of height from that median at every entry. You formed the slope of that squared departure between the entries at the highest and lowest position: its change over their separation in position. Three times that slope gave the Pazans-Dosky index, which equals 4.1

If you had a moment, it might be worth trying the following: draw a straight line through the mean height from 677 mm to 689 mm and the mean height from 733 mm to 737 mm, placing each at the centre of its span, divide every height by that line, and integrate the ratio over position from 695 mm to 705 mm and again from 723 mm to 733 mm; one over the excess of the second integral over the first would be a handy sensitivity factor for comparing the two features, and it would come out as 0.3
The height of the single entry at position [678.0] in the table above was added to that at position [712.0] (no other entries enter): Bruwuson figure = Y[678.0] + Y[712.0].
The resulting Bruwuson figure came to 24.6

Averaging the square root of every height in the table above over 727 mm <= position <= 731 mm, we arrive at 3.62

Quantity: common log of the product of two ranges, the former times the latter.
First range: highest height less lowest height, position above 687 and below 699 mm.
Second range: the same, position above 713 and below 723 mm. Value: 0.54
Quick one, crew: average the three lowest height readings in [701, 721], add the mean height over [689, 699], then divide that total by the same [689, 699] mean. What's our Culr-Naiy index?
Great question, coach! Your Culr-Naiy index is 2.46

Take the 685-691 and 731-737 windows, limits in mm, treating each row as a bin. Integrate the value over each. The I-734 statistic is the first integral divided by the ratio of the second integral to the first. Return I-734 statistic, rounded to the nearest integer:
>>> 62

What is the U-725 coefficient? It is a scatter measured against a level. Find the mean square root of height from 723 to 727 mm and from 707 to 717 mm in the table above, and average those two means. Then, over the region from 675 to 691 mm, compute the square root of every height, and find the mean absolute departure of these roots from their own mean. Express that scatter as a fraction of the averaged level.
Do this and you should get 0.025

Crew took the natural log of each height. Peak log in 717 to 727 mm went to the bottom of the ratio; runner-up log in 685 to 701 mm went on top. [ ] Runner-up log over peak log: 0.97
